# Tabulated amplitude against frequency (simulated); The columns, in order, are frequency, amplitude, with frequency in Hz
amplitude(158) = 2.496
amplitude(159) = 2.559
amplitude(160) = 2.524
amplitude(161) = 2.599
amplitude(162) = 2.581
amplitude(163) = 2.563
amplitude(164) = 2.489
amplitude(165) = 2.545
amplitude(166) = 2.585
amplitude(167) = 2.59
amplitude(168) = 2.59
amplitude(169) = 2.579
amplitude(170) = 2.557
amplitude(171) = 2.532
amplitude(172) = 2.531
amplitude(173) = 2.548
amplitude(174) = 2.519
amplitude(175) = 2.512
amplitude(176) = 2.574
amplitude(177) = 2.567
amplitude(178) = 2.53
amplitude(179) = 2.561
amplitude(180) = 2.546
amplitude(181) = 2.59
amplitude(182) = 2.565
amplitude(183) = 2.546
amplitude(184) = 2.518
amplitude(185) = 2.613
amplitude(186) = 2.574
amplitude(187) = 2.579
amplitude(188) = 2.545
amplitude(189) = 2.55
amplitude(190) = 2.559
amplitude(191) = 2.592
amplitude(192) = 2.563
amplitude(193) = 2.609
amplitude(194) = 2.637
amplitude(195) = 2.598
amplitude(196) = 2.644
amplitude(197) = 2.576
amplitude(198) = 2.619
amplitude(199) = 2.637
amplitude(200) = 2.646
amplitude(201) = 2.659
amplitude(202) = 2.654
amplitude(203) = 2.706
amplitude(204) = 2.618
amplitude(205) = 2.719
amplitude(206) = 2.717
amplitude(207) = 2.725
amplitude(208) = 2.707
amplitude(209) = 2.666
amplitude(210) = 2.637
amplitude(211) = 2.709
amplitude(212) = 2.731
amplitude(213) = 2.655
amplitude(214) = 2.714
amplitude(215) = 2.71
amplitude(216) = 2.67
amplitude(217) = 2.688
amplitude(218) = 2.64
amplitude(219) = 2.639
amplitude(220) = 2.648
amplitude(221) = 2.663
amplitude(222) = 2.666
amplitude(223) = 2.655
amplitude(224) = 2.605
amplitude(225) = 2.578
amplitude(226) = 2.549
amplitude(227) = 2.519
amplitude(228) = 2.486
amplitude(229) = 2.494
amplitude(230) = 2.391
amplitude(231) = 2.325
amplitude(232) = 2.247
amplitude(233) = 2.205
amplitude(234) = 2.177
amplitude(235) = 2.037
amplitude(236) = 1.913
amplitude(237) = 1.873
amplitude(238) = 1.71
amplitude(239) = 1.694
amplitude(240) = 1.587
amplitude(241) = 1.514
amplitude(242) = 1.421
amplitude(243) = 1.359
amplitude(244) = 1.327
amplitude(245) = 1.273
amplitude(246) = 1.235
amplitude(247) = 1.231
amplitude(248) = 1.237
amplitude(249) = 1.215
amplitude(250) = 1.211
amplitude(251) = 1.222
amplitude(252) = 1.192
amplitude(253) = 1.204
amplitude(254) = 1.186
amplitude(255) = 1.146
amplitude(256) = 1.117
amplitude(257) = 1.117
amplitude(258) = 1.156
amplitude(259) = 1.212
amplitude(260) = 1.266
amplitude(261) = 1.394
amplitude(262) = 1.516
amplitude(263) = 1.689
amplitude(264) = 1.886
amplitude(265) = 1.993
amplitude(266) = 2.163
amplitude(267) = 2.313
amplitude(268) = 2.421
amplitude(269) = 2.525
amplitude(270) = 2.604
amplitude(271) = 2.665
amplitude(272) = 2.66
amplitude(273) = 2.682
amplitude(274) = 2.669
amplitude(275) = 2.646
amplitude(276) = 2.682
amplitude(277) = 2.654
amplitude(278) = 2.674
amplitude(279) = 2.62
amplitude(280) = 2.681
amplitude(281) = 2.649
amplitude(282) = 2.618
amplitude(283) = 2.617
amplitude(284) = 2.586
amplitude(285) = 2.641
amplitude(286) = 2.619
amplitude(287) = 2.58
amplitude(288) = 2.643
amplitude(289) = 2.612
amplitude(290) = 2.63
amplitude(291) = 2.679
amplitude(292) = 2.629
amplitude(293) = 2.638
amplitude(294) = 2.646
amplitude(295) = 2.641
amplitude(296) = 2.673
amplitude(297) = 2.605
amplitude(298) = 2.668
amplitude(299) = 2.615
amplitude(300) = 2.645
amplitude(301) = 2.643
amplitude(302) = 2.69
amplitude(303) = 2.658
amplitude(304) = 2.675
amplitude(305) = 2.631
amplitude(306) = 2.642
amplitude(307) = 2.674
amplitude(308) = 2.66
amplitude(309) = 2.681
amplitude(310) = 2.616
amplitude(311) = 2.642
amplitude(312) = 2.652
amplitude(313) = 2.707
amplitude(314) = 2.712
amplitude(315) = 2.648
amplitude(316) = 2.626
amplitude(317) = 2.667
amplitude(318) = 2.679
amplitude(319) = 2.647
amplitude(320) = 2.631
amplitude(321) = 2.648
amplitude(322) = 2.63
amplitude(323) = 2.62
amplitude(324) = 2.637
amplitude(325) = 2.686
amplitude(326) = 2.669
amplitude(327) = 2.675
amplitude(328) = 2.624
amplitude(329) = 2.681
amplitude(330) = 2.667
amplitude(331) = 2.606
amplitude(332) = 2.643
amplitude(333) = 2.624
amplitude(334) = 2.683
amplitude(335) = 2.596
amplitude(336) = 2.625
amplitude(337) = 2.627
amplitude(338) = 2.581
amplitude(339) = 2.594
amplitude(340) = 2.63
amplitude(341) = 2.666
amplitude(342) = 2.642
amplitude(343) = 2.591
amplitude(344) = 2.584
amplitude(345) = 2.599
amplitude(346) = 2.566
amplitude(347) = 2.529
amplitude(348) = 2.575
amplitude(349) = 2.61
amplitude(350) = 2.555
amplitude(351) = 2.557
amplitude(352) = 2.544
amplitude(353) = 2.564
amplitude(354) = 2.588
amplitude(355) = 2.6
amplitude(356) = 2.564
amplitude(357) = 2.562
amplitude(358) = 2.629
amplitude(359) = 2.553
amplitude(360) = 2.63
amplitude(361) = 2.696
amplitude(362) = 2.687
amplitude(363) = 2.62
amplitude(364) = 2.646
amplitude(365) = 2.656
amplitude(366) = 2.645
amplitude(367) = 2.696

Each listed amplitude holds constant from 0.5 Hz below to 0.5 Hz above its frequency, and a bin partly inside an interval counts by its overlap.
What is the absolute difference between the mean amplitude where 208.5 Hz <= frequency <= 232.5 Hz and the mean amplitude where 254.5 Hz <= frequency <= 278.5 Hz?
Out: 0.56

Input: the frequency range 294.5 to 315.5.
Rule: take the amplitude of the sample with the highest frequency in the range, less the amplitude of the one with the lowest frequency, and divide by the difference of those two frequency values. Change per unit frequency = 0.000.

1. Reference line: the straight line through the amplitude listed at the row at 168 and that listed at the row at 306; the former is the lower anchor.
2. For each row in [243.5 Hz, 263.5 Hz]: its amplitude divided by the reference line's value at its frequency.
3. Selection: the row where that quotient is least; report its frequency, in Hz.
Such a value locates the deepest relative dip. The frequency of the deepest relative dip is 257 Hz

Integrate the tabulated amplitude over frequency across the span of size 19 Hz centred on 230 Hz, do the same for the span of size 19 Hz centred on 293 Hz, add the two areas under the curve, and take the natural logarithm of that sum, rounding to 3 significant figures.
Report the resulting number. 4.54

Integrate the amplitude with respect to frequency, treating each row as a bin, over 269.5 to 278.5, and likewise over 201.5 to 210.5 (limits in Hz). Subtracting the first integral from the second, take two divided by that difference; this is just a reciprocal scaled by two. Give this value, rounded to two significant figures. 9.4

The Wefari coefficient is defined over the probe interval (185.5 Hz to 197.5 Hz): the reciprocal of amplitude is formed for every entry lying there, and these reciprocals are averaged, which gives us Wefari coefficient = 0.387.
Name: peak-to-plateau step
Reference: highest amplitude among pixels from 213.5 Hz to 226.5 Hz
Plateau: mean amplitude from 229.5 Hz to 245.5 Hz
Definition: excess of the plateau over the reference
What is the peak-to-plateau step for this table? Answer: -0.90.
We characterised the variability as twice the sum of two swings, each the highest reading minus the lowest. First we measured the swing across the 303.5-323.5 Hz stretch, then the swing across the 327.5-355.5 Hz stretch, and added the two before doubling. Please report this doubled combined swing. 0.50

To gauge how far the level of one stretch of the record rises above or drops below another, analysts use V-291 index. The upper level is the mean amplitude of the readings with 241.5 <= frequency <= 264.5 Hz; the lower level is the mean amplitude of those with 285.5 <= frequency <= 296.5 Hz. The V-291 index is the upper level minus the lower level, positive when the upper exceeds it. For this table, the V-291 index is -1.3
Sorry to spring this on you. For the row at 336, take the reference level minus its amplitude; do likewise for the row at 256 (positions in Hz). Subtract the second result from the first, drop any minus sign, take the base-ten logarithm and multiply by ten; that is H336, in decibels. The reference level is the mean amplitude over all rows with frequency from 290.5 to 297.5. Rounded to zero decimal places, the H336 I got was 2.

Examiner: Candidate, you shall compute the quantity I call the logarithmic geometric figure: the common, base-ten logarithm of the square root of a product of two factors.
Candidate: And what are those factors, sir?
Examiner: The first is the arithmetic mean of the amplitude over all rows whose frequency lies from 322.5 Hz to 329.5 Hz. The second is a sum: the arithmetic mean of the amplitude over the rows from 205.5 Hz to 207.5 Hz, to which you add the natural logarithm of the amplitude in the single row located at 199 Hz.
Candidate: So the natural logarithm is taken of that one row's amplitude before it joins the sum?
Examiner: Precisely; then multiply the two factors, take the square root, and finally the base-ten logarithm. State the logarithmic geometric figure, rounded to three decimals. 0.496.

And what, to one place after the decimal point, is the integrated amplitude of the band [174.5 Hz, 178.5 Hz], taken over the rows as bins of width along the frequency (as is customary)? 10.2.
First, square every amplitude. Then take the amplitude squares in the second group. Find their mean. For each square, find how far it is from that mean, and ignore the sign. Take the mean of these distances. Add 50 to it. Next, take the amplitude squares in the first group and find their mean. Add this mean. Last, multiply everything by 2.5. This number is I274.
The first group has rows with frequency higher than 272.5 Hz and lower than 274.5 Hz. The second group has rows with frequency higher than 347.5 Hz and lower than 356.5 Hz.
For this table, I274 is 143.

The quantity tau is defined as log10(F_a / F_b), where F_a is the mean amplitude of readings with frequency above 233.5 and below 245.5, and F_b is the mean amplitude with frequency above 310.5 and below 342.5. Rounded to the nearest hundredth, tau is -0.20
